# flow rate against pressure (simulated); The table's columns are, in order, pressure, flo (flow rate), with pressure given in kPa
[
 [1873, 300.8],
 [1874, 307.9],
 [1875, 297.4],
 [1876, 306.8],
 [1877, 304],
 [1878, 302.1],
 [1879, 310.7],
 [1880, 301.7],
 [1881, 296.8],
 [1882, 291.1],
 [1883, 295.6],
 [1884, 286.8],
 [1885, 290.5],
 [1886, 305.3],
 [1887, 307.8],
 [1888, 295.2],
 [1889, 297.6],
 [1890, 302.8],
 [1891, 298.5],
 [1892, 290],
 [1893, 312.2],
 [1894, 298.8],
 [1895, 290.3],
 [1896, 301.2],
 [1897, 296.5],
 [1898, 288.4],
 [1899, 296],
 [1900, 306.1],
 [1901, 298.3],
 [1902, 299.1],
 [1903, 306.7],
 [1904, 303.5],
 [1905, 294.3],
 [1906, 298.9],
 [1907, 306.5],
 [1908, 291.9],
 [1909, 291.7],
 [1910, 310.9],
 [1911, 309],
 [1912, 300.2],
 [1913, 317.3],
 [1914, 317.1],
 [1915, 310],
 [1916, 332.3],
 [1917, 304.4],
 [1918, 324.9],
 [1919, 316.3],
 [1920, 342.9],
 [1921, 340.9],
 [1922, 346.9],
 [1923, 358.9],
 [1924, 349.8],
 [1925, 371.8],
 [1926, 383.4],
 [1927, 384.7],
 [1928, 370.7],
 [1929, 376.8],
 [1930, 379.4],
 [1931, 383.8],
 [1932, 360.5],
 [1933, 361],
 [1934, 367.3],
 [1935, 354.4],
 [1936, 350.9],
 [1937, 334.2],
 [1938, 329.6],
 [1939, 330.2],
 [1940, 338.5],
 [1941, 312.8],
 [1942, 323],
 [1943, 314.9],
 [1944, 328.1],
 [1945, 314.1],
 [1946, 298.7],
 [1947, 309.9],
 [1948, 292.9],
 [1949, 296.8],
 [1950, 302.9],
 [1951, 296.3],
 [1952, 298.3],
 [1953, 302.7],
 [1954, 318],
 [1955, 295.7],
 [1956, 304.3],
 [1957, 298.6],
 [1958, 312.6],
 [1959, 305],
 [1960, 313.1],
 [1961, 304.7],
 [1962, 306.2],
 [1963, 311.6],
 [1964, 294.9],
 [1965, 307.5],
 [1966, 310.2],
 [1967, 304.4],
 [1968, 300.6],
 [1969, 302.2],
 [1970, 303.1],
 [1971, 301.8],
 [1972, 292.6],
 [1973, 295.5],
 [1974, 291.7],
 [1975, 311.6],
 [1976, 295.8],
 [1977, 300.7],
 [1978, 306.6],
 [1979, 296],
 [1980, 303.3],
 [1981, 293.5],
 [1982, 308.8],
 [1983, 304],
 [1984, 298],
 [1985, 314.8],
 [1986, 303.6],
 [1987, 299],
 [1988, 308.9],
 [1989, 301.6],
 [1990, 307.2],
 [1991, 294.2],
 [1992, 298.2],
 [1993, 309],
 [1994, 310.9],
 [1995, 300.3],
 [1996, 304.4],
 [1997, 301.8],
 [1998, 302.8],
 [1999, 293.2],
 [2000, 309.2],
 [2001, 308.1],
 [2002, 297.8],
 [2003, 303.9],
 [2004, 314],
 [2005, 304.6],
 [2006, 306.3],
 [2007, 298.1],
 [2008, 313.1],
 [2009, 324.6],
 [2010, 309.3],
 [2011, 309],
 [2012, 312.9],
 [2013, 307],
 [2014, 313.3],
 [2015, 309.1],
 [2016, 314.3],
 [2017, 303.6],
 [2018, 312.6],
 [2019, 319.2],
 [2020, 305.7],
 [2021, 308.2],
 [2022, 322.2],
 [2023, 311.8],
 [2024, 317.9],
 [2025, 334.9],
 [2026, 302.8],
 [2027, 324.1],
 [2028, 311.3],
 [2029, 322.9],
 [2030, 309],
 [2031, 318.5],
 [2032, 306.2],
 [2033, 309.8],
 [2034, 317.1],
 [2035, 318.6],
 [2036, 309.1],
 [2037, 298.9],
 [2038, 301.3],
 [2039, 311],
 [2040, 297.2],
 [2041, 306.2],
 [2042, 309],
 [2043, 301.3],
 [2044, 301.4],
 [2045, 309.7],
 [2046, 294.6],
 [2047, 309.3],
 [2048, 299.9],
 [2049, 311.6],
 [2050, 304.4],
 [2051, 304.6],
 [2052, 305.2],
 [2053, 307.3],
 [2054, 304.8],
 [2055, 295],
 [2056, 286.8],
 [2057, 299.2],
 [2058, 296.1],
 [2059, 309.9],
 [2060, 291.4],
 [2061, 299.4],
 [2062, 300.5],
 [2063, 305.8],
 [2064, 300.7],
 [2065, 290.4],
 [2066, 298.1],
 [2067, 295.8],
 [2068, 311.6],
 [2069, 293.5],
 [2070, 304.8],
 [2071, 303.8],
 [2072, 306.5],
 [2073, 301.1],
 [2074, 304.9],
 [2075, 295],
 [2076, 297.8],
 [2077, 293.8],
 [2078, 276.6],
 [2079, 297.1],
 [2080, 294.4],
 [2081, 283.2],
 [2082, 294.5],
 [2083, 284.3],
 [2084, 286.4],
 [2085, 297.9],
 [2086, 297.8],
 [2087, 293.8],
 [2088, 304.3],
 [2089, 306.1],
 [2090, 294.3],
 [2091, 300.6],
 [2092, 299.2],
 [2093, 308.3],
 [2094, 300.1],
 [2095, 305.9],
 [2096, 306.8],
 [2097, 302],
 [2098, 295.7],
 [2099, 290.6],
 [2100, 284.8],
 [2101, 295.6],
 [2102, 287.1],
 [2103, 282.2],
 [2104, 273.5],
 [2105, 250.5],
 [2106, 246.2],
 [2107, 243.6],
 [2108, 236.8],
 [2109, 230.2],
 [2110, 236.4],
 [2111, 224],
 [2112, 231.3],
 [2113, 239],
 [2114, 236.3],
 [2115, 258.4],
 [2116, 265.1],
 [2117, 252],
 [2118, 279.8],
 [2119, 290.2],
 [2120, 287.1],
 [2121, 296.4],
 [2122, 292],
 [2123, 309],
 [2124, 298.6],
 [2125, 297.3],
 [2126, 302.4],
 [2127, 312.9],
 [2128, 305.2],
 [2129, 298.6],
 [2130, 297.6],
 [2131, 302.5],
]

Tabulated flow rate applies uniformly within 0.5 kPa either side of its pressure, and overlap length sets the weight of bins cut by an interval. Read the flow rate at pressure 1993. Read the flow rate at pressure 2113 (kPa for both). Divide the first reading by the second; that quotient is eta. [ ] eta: 1.29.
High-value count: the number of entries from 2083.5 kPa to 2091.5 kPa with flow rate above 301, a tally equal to 2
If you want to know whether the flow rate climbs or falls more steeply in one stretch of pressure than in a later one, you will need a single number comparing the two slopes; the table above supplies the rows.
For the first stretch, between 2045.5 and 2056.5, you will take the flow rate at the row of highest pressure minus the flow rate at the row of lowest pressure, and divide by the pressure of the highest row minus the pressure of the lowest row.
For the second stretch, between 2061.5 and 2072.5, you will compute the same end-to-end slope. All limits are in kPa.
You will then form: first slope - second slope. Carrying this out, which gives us -1.4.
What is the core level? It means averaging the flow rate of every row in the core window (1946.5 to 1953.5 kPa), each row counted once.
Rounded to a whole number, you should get 300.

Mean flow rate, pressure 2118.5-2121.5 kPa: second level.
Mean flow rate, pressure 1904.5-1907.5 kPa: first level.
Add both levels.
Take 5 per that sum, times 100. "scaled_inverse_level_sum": 0.846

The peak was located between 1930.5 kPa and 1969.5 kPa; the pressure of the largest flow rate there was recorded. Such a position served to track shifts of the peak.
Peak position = 1931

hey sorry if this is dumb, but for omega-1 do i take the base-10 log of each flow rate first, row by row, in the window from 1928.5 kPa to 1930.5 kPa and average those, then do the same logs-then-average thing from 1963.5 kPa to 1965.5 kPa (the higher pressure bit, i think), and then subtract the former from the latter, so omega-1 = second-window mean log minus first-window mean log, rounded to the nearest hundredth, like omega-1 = -0.10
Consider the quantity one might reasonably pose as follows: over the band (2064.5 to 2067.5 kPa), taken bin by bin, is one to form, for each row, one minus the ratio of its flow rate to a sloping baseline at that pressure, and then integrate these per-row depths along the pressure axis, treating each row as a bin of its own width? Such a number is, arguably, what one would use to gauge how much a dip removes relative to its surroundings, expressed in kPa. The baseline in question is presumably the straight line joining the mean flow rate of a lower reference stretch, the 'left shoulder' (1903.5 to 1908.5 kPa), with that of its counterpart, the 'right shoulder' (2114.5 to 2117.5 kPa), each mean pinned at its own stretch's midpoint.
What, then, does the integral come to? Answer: -0.30 kPa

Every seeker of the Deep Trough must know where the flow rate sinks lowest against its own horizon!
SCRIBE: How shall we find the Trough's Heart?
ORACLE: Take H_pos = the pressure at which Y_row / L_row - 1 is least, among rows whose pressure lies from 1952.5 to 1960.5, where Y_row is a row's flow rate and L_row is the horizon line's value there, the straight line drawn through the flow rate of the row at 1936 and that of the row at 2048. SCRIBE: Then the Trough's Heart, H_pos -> 1955 kPa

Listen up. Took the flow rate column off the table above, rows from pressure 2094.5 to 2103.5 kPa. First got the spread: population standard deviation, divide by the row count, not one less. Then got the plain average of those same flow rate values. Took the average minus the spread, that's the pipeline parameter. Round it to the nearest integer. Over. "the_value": 286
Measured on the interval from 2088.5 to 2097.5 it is 298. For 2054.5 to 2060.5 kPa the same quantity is 289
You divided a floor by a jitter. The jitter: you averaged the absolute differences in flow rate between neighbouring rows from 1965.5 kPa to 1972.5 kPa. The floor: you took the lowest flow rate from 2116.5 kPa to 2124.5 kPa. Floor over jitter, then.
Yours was 67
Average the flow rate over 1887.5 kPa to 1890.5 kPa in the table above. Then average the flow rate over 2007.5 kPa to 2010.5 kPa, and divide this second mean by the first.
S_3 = 1.06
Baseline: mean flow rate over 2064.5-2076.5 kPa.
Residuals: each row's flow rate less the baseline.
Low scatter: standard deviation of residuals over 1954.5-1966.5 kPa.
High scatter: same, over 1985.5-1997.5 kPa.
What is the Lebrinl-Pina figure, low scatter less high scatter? 1.2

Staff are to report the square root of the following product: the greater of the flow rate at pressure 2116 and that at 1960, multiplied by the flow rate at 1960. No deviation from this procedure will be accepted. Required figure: 313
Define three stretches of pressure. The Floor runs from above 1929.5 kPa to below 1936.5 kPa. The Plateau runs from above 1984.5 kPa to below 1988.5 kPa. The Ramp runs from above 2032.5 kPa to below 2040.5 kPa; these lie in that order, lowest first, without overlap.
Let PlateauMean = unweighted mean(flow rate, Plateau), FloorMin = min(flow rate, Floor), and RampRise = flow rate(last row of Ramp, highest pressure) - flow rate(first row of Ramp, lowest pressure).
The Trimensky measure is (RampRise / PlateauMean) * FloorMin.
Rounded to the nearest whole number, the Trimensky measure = -14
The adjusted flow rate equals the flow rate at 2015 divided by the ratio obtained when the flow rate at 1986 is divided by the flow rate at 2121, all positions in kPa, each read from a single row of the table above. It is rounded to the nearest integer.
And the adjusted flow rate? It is 302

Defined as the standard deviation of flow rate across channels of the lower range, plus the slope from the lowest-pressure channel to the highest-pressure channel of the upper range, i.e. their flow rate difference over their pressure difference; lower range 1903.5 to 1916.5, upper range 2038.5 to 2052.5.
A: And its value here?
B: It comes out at 11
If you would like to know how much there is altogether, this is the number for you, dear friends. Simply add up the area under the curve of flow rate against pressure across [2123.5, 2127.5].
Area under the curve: 1211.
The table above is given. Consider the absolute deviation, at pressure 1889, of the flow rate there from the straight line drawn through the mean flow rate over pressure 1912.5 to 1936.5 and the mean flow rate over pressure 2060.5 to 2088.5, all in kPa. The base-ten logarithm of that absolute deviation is 1.8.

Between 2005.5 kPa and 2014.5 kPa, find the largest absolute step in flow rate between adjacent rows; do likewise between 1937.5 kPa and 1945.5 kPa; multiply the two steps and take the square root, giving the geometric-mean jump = 20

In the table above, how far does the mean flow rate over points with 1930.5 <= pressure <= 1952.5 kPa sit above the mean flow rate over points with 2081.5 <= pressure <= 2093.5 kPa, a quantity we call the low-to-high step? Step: 30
